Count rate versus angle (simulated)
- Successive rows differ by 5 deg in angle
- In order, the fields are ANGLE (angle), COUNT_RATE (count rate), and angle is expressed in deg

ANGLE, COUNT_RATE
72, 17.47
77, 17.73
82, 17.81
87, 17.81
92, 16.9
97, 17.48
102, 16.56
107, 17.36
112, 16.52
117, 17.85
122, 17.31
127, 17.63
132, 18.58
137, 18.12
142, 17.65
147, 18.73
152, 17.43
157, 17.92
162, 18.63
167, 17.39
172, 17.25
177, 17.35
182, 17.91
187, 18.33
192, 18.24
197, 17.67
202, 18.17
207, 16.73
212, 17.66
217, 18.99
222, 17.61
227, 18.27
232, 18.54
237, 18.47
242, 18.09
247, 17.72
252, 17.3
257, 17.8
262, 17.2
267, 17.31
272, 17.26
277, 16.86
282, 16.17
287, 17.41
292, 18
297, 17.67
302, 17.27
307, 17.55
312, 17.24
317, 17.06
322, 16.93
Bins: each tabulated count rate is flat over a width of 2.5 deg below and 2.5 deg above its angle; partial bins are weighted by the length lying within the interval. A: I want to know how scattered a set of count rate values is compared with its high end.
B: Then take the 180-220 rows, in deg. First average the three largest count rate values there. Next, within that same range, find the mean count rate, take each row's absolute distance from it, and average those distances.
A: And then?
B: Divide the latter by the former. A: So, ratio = 0.0254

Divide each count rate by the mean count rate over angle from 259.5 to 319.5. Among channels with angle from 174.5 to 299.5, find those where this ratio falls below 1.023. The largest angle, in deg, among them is 287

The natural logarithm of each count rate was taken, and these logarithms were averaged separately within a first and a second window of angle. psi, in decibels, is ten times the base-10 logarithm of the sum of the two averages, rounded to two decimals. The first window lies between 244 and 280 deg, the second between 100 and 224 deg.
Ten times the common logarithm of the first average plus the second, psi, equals 7.58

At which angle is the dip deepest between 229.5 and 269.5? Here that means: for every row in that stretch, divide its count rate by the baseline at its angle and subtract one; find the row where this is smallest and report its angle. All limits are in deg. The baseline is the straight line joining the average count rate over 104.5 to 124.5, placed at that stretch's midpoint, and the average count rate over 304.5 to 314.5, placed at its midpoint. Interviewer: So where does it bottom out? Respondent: 262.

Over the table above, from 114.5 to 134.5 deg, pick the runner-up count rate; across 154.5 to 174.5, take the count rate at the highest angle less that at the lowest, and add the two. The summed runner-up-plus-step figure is 17.2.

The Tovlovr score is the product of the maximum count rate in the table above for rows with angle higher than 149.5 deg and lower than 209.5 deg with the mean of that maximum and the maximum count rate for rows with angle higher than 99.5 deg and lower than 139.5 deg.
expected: 347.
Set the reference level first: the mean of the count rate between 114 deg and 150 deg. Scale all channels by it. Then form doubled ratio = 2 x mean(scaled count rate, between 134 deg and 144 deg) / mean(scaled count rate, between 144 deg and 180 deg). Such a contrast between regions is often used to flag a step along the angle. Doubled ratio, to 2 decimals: 2.01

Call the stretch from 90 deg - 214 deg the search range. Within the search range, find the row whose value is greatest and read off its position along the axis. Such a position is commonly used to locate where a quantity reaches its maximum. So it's 147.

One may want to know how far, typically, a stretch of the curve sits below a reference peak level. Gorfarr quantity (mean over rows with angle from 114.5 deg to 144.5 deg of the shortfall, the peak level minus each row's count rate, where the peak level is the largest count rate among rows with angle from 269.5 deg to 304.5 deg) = 0.1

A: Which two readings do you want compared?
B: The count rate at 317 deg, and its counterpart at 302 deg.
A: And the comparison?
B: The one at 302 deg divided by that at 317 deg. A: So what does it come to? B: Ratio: 1.01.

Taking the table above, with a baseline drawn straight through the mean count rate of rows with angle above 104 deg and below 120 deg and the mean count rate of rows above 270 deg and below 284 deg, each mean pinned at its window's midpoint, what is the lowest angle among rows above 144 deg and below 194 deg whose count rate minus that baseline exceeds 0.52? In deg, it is 147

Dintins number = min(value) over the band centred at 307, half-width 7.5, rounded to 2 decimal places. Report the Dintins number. 17.24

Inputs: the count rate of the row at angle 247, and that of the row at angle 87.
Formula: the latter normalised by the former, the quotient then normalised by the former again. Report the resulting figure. 0.057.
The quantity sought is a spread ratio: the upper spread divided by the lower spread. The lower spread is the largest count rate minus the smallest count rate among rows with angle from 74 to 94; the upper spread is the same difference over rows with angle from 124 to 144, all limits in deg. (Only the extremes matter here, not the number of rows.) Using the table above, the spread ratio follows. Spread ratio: 1.04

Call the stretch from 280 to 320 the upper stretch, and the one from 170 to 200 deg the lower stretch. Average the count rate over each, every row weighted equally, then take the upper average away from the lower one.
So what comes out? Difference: 0.50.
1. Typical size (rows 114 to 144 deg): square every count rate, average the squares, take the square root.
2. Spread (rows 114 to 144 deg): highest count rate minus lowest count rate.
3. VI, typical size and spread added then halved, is 9.57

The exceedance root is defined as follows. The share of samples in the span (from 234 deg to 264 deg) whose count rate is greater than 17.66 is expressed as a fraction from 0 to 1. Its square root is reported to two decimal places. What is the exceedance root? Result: 0.82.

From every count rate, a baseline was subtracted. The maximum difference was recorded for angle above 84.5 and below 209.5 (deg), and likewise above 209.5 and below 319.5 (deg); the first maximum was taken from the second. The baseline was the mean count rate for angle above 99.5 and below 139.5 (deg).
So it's 0.26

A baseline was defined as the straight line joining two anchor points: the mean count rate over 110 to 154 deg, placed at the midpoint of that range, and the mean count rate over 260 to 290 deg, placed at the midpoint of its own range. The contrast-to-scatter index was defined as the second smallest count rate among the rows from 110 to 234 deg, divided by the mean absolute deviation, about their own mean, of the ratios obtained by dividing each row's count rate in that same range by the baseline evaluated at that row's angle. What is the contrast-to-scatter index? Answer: 547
